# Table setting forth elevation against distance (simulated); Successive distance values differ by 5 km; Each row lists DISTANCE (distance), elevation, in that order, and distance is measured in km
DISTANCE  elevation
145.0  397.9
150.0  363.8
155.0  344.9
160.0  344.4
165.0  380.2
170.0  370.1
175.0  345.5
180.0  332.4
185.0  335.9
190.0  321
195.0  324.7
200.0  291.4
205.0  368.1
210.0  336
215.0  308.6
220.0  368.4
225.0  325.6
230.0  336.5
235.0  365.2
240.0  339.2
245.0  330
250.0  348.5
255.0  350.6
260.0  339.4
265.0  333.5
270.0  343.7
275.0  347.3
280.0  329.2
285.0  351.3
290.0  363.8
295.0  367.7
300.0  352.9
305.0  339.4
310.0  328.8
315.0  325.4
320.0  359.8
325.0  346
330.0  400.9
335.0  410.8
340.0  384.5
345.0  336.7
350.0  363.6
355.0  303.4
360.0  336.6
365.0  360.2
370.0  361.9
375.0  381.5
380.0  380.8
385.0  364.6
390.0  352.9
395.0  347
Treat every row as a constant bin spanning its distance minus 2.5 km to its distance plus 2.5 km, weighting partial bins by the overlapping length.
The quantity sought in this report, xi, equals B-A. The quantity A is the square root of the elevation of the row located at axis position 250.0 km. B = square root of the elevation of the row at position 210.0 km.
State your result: -0.34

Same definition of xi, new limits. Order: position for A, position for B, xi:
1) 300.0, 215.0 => -1.22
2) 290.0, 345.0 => -0.72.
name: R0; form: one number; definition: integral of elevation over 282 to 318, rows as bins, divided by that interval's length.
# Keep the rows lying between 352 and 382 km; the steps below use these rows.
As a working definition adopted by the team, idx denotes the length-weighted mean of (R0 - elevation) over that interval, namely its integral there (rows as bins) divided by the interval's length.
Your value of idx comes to -7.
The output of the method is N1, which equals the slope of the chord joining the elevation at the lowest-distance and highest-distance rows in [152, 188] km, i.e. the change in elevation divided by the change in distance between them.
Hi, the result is -0.30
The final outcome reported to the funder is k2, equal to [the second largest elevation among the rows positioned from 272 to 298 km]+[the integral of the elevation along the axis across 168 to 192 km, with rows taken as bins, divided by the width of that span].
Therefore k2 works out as 705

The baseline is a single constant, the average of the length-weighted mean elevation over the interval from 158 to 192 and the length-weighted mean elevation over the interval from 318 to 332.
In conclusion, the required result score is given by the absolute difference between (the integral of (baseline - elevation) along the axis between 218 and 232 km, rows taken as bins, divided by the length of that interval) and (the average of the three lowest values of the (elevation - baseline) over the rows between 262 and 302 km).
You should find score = 37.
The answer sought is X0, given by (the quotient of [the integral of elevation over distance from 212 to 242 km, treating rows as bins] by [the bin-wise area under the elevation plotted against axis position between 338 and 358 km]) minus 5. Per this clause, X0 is -3.5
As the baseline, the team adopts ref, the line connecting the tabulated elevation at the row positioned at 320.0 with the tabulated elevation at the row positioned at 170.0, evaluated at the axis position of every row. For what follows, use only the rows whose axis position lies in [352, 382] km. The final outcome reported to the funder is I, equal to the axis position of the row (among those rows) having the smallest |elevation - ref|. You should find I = 365.0 km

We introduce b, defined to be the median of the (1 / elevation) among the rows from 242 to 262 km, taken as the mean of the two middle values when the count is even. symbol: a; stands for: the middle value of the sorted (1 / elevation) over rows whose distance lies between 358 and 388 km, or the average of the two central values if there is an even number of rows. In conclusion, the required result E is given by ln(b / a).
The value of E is 0.055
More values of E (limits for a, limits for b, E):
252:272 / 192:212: 0.034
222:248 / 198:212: 0.001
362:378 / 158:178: 0.013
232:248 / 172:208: 0.020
